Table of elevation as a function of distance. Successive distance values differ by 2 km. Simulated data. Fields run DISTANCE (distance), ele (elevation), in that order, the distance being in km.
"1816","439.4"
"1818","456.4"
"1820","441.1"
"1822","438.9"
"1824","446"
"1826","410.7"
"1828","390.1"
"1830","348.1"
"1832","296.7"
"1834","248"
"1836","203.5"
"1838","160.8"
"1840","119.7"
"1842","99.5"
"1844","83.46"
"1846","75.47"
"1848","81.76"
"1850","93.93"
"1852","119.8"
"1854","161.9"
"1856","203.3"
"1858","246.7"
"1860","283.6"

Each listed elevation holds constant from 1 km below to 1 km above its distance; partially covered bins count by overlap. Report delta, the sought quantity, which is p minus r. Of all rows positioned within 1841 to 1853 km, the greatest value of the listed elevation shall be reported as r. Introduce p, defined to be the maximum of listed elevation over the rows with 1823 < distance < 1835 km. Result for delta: 326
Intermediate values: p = 446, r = 119.8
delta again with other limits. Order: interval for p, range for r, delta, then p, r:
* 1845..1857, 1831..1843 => -93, 203.3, 296.7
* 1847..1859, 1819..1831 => -199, 246.7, 446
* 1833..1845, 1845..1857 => 45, 248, 203.3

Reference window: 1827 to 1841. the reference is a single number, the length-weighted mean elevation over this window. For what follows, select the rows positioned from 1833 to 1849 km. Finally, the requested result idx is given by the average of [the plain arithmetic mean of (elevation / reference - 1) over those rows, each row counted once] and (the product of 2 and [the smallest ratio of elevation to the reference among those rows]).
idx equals 0.06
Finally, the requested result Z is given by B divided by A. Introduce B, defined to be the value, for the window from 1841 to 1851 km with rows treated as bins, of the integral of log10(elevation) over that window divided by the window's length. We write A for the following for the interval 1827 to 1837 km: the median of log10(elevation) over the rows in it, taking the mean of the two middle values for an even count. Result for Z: 0.78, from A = 2.47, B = 1.94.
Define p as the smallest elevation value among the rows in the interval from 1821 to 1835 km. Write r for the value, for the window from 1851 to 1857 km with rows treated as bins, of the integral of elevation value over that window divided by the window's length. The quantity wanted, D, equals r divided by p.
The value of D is 1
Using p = 248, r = 162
